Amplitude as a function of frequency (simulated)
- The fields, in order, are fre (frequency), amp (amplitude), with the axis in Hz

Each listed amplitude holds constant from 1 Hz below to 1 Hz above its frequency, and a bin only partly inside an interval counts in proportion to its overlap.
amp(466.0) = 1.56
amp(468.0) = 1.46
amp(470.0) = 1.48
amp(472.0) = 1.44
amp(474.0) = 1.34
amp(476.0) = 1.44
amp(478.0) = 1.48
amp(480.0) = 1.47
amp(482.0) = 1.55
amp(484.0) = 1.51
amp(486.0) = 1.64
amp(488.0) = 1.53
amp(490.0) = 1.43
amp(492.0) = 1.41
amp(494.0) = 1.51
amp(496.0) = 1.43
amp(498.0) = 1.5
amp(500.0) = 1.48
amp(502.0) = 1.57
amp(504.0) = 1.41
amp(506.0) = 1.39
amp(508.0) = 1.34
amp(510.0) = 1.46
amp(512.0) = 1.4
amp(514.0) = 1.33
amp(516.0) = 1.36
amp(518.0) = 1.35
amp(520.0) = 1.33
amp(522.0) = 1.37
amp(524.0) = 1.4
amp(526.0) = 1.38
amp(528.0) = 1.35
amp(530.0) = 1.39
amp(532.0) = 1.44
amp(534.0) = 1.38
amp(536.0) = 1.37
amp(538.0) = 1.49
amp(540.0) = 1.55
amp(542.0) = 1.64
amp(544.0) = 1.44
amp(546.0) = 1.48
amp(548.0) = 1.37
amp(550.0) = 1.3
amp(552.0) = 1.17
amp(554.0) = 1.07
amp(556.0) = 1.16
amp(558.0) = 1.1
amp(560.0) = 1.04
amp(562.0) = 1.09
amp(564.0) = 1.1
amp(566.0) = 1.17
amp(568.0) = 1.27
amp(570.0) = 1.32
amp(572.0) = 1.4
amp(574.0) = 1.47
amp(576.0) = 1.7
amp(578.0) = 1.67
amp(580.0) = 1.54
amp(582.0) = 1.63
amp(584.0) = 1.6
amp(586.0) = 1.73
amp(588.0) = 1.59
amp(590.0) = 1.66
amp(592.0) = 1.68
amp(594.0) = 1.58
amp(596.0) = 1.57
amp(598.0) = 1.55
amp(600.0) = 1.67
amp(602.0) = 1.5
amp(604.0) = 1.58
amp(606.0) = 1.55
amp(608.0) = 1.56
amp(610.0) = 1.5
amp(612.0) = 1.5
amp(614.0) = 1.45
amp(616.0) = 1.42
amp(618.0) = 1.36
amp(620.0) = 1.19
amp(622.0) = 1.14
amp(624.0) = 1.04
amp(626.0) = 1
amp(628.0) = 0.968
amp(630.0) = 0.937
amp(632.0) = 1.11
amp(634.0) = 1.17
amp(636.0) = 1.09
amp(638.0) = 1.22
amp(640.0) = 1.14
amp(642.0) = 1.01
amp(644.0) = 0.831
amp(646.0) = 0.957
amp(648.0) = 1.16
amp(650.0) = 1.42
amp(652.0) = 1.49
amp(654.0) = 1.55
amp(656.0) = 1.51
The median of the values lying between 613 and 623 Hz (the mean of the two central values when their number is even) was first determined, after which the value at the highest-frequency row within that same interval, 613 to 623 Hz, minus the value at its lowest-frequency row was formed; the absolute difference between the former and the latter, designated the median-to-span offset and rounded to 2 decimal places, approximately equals 1.67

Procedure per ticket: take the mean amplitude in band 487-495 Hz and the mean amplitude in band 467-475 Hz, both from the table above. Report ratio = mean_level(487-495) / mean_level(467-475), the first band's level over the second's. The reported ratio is 1.03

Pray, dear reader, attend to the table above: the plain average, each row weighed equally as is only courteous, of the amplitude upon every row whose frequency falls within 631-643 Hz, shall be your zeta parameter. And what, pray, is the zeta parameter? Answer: 1.12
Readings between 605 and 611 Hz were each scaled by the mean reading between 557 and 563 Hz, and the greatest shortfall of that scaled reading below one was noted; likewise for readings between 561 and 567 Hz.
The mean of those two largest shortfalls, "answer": -0.20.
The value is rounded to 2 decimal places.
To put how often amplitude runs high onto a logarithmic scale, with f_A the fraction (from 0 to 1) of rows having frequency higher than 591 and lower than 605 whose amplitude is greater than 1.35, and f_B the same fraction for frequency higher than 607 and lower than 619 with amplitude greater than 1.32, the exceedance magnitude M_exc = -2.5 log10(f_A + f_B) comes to -0.75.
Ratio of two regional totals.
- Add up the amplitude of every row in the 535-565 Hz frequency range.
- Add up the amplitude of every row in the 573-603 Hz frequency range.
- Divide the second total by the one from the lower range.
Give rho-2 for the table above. 1.25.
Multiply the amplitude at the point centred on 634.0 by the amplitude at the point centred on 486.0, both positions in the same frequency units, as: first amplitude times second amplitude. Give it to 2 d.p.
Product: 1.92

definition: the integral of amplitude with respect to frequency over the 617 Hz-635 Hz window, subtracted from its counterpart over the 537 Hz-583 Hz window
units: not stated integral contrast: 43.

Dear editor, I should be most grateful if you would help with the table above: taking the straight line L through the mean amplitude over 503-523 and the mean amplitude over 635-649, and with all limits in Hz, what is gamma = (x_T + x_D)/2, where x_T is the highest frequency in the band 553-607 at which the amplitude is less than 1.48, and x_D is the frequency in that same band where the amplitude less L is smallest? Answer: 567 Hz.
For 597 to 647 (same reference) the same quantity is 645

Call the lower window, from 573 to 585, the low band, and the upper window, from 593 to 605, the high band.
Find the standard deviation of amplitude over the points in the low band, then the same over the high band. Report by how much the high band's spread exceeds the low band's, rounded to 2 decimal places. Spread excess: -0.03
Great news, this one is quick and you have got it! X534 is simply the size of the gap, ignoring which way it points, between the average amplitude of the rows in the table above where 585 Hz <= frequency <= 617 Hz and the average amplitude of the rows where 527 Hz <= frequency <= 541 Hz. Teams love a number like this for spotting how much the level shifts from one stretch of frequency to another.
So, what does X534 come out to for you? 0.14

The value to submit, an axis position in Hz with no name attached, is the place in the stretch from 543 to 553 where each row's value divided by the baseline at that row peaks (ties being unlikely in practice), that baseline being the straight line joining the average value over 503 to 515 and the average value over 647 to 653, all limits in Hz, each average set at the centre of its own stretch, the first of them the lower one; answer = 546.0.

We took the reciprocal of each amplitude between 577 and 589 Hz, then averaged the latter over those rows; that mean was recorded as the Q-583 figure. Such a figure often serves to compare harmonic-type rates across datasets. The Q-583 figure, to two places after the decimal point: 0.62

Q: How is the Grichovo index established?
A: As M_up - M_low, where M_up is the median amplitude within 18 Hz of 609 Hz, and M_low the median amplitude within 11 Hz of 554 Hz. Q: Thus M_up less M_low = 0.34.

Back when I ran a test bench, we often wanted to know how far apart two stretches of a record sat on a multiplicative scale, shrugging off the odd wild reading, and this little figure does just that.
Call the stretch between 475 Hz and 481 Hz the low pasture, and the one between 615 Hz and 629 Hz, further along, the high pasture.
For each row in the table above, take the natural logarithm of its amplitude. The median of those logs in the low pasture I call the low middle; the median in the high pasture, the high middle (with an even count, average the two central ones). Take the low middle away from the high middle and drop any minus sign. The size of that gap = 0.25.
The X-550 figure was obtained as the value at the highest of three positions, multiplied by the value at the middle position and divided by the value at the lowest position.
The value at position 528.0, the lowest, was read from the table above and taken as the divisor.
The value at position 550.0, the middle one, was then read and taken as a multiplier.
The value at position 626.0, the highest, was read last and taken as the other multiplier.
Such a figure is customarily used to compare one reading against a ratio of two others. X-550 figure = 0.96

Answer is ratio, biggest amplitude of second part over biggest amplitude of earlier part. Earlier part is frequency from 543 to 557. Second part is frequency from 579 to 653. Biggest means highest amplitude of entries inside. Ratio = 1.17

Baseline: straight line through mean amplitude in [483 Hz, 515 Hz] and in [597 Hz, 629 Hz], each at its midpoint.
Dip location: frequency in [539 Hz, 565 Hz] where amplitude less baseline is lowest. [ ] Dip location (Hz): 560.0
